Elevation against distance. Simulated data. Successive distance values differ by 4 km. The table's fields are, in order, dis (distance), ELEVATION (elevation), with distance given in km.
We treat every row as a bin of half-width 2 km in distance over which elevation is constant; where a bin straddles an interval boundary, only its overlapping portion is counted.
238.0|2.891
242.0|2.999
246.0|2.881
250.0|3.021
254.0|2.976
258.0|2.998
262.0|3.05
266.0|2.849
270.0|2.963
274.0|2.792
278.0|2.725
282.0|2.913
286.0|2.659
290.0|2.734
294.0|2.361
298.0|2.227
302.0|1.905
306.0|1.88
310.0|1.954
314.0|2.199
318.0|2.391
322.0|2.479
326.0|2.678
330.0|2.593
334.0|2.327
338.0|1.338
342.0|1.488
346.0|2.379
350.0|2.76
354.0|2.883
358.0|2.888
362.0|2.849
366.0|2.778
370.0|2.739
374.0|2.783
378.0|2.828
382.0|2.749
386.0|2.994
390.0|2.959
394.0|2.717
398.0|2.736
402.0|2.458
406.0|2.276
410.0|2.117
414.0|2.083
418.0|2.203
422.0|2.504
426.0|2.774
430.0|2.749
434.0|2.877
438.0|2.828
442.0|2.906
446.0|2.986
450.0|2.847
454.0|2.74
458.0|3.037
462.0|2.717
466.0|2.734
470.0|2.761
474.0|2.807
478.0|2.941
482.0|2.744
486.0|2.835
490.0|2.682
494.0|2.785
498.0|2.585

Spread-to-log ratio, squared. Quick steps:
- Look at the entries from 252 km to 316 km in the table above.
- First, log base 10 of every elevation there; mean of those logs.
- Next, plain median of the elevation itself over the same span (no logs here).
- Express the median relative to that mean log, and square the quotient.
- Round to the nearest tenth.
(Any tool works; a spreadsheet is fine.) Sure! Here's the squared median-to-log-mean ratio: 45.5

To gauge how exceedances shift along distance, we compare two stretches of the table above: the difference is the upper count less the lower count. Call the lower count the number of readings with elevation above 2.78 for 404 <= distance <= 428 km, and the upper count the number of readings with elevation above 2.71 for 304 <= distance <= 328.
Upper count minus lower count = 0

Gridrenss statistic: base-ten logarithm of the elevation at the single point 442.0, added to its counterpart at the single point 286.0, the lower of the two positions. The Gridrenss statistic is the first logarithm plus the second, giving 0.89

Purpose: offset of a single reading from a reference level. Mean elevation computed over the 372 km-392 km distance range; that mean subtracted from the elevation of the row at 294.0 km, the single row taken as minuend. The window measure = -0.5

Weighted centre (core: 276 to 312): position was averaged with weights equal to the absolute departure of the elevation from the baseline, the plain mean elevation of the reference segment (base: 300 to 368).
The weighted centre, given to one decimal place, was 293.5 km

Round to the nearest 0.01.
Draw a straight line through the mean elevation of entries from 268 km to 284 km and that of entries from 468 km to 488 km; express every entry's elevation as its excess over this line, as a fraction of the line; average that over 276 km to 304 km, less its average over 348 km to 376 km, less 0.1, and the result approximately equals -0.21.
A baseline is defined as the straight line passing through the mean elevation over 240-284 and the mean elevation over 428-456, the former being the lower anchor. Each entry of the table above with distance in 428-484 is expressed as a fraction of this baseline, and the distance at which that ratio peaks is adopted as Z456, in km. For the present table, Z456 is 458.0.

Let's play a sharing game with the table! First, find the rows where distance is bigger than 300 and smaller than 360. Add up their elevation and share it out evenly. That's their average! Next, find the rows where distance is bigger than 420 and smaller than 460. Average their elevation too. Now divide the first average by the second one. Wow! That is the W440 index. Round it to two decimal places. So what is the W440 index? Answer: 0.81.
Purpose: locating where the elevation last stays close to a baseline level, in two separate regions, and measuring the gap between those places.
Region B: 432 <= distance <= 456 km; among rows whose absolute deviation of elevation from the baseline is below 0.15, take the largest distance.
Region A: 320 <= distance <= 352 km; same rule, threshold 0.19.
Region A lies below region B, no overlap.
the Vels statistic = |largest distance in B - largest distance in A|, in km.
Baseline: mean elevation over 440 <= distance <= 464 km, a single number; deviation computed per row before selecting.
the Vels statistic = 104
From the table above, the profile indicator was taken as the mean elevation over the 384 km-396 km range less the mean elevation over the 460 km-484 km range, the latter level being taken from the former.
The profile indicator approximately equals 0.11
